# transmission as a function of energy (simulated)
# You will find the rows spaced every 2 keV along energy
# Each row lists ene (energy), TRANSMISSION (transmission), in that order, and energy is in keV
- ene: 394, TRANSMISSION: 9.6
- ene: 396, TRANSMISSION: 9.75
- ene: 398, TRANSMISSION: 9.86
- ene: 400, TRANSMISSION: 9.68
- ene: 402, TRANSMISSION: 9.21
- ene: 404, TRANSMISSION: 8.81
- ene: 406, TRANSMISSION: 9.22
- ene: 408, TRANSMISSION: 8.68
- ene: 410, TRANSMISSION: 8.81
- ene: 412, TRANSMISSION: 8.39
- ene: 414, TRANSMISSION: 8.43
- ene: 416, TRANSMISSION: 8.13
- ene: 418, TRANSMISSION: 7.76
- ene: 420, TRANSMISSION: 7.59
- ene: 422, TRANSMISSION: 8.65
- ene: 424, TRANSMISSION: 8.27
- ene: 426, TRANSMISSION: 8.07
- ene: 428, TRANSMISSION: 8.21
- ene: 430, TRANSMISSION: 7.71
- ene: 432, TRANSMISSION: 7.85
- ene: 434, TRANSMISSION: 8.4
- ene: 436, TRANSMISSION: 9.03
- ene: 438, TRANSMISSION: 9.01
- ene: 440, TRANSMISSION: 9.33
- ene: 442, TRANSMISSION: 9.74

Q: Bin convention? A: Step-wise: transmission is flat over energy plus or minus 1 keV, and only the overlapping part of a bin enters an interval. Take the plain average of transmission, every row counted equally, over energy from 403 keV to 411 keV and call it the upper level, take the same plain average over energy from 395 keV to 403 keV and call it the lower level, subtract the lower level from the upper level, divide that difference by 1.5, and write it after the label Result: -0.50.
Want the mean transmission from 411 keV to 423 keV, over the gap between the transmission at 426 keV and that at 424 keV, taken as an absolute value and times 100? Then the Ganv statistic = 4079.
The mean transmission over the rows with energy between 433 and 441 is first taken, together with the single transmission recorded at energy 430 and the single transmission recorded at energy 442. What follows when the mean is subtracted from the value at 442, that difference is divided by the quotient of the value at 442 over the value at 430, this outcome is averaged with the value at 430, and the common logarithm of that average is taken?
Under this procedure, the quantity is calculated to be 0.62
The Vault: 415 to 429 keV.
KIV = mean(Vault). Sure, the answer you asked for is 8.1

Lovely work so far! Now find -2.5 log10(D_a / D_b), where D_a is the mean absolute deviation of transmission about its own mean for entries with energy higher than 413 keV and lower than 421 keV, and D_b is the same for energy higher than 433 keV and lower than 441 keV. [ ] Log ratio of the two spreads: -0.12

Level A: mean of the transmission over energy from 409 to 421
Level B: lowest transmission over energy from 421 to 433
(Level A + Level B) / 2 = 7.95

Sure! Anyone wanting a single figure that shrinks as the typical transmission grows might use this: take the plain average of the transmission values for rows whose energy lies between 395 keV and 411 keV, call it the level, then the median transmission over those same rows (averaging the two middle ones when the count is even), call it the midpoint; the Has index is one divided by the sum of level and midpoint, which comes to 0.054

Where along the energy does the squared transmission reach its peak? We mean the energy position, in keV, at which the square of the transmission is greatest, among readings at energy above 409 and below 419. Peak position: 410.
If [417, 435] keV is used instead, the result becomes 422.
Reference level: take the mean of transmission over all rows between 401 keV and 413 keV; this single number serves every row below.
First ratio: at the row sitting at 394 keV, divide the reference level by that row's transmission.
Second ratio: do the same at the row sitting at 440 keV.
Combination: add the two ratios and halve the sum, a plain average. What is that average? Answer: 0.94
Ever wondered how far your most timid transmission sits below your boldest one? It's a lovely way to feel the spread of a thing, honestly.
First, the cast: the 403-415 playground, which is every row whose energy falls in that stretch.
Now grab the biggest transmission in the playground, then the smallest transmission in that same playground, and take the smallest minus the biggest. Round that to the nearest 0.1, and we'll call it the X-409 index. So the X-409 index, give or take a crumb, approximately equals -0.8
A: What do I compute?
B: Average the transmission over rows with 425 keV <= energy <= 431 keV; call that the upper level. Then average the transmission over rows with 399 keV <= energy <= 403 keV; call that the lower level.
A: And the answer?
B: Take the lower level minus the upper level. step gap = 1.4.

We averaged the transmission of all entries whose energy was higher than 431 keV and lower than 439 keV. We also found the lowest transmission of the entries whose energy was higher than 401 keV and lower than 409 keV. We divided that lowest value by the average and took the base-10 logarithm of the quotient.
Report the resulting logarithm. 0.01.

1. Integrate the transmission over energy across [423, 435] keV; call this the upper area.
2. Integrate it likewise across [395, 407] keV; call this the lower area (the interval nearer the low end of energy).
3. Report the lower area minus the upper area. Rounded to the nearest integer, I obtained 16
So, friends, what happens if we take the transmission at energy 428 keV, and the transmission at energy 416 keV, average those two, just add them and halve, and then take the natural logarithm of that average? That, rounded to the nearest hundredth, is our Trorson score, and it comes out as 2.10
